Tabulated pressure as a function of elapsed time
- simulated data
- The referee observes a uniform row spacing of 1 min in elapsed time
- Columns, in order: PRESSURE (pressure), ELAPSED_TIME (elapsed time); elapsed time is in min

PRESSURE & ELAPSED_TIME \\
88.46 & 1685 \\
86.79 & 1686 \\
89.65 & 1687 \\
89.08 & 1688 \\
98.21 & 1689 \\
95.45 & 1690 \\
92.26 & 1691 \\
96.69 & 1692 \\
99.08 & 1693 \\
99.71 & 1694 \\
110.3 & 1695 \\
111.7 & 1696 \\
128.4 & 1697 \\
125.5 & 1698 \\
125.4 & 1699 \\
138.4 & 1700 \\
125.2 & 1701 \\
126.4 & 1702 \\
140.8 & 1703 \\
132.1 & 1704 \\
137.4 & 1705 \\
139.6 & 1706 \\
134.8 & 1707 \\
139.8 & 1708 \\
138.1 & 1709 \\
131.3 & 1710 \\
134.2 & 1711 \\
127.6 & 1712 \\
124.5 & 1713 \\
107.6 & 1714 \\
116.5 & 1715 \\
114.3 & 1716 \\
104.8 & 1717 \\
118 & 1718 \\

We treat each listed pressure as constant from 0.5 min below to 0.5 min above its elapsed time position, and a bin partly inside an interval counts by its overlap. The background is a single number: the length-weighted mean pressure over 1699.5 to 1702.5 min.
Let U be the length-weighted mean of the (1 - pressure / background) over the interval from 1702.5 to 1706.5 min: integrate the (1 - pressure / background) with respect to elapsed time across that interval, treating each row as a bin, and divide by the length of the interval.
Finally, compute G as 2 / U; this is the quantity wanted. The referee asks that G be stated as -35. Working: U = -0.06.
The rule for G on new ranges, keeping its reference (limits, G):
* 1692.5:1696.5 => 10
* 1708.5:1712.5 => -93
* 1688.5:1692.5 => 8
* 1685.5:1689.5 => 7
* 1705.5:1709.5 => -32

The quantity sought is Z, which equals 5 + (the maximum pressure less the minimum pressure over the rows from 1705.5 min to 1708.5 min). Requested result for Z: 10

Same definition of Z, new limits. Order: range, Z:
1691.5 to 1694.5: 8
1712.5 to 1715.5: 22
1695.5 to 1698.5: 22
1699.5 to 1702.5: 18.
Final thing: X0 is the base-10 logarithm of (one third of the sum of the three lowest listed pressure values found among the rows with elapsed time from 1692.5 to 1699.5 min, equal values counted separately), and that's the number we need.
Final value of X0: 2.01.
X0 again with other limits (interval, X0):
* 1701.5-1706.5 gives 2.12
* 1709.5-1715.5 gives 2.07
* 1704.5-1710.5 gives 2.13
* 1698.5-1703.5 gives 2.10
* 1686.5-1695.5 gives 1.96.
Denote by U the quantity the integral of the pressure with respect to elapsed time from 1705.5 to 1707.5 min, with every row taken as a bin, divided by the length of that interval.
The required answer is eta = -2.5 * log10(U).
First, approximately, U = 137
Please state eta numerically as -5.34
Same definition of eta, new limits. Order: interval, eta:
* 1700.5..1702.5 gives -5.25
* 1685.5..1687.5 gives -4.86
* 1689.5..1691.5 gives -4.93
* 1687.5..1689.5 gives -4.93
